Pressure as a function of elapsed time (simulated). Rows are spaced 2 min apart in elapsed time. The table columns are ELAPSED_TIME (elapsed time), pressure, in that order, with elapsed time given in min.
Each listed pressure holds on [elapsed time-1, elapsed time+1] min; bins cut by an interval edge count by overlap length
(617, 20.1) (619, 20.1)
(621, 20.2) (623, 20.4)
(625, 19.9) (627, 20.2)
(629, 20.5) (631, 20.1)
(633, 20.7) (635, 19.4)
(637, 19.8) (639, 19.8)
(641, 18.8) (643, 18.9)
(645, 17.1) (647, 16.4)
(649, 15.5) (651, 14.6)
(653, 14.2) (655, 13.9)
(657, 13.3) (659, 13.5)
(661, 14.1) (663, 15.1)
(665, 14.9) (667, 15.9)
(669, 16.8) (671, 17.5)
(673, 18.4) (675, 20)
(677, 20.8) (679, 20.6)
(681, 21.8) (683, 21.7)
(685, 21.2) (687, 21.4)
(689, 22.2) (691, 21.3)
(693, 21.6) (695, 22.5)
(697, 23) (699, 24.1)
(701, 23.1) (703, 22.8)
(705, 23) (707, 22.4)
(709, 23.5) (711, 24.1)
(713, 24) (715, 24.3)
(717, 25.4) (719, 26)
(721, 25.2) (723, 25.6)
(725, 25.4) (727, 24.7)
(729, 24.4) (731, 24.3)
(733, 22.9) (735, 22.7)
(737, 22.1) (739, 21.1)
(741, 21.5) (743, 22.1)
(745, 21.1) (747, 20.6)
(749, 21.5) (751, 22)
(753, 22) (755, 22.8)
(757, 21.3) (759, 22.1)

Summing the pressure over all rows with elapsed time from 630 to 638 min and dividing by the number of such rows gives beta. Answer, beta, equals 20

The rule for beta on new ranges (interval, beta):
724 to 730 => 25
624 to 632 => 20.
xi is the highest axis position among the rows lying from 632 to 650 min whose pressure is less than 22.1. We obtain 649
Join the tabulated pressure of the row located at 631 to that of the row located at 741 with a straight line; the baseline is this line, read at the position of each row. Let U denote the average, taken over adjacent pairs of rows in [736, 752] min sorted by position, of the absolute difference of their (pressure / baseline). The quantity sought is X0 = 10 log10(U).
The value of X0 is -14.9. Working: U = 0.032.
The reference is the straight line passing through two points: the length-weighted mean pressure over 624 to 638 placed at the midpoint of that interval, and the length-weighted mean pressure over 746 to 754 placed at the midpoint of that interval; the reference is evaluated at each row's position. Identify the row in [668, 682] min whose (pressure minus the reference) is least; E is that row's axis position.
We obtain 669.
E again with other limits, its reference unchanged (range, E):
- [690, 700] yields 691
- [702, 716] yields 707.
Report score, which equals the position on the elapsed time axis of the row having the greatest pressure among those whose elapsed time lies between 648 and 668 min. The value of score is 667 min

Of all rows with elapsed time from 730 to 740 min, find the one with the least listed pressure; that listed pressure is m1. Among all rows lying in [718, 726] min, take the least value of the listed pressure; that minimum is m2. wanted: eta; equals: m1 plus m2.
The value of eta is 46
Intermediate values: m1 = 21.1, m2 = 25.2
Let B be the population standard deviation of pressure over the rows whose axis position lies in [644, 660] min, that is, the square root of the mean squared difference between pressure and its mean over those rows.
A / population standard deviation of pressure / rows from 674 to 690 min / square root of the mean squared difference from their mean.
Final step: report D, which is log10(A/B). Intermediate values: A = 0.7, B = 1.3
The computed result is -0.29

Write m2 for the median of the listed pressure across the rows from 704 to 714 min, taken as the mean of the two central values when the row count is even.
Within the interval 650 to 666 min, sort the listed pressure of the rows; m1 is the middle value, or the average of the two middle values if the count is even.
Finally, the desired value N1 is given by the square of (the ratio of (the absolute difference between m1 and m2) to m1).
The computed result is 0.437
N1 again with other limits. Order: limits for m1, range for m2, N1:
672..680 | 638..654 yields 0.031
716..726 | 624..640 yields 0.045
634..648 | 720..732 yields 0.102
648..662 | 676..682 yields 0.226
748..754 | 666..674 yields 0.049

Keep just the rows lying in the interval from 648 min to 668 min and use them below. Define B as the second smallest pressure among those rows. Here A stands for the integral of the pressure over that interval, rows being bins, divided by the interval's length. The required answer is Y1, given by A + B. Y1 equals 28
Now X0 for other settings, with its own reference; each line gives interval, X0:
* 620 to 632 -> -17.8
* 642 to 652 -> -12.7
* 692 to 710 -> -14.7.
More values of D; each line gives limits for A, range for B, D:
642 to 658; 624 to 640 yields 0.65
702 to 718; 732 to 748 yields 0.07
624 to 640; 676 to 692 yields -0.10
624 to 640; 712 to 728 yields -0.21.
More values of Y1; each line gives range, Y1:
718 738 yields 47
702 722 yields 47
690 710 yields 44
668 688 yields 38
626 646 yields 38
